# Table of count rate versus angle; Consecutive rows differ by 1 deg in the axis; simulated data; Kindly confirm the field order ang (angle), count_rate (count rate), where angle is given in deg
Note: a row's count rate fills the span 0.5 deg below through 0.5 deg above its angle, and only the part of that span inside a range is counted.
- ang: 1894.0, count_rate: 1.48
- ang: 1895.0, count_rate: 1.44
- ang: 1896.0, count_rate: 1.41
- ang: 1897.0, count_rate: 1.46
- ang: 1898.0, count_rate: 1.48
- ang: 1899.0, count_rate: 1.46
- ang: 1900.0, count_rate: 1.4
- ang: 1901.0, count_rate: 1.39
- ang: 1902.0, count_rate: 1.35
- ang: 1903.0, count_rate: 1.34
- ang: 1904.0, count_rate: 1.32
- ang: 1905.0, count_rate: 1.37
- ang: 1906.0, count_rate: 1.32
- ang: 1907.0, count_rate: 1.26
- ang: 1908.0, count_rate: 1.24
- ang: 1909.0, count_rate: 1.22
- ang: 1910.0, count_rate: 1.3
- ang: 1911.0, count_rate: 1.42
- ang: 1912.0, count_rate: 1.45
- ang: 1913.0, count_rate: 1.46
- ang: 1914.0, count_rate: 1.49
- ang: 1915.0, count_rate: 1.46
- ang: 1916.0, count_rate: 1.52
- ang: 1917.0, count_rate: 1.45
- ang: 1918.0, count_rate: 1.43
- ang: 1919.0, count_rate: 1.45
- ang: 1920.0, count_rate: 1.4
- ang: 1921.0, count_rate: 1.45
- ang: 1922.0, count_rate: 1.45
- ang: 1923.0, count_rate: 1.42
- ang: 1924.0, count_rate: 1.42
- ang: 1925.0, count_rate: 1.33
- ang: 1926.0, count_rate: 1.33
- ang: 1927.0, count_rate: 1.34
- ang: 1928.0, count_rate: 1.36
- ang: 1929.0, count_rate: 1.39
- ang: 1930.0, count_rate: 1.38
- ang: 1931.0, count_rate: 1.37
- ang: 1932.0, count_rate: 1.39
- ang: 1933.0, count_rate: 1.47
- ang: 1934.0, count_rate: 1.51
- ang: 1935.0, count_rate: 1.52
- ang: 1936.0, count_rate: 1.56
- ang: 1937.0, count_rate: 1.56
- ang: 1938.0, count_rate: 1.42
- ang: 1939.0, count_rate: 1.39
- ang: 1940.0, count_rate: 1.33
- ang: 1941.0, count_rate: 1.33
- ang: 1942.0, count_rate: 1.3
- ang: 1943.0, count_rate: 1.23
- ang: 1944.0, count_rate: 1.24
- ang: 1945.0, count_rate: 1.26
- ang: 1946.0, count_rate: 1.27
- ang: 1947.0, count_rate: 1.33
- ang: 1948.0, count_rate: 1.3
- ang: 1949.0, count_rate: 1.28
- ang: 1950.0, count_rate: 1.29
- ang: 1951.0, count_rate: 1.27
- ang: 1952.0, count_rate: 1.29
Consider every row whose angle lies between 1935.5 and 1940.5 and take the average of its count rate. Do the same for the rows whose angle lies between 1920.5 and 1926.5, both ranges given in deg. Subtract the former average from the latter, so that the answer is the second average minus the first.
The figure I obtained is -0.1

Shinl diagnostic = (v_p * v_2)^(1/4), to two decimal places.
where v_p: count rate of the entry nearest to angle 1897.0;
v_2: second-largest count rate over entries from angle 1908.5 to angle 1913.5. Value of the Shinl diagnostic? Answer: 1.21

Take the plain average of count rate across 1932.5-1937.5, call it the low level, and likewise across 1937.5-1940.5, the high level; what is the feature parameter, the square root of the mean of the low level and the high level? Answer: 1.20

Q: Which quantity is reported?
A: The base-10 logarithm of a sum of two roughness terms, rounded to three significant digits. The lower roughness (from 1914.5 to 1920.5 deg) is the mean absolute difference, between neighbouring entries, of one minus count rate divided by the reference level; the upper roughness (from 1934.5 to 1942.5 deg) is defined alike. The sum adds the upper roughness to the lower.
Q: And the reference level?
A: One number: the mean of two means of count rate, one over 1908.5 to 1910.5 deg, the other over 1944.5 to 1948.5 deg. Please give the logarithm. -1.17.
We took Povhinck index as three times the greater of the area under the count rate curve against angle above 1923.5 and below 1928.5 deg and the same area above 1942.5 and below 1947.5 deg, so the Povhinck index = 20.3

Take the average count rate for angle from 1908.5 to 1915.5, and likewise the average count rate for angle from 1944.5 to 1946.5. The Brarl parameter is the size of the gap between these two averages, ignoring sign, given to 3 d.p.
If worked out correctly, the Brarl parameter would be 0.135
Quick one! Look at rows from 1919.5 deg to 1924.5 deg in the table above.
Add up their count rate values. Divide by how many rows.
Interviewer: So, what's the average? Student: 1.43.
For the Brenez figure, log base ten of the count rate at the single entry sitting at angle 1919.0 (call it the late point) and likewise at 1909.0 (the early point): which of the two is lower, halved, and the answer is 0.043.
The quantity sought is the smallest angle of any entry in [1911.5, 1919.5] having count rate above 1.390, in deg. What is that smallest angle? 1912.0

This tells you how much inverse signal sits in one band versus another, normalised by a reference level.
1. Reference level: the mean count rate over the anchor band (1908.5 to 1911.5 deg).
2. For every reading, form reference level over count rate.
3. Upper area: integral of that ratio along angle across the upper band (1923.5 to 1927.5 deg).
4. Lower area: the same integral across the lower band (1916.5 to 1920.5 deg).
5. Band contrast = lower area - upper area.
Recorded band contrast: -0.21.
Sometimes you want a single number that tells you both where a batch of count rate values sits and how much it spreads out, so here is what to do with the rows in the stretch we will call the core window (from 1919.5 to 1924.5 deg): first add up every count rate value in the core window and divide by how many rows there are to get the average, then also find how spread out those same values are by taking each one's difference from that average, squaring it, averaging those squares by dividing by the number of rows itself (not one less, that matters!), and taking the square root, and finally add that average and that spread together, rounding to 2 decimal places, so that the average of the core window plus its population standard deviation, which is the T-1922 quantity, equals 1.45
